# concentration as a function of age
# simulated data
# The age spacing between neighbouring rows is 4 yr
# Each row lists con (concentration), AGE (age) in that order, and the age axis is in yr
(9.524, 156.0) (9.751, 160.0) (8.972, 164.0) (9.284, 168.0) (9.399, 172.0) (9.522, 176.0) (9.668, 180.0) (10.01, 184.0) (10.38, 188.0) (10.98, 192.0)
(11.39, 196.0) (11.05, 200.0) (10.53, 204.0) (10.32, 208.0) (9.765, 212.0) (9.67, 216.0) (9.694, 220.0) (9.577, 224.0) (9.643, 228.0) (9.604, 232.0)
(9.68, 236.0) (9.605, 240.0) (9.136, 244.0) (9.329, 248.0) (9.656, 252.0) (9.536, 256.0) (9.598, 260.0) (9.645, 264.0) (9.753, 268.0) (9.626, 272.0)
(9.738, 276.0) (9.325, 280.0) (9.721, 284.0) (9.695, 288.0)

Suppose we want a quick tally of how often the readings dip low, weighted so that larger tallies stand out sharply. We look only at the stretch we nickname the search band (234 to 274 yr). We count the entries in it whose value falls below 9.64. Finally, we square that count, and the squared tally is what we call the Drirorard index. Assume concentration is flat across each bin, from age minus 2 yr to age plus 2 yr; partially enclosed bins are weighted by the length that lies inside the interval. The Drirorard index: 36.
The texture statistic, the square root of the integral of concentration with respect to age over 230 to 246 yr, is 12.33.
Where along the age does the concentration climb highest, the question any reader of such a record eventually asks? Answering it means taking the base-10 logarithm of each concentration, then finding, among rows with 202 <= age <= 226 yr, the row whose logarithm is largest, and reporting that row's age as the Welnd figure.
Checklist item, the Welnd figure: 204.0 yr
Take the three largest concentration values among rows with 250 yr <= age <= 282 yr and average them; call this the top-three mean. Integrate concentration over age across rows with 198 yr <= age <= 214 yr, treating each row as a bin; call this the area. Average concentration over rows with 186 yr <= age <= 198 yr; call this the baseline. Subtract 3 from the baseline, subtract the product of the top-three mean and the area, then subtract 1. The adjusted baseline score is -1612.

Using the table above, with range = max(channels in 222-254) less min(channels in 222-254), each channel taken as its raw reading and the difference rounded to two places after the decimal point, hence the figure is 0.54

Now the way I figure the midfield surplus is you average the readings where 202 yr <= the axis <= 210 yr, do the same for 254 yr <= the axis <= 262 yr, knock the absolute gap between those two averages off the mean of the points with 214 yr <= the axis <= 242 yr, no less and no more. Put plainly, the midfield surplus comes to 8.78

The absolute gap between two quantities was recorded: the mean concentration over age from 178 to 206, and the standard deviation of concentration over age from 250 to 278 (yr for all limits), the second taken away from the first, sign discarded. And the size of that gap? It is 10.5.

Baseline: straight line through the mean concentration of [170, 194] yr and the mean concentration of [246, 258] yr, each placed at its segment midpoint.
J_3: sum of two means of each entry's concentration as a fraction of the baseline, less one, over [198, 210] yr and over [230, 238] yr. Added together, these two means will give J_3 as 0.08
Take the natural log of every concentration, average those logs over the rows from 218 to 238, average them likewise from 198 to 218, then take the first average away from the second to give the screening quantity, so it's 0.062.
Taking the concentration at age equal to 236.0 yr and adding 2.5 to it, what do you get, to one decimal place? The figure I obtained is 12.2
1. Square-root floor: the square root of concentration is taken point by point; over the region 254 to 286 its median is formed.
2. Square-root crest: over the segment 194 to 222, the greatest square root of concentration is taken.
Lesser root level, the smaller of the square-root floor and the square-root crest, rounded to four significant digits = 3.104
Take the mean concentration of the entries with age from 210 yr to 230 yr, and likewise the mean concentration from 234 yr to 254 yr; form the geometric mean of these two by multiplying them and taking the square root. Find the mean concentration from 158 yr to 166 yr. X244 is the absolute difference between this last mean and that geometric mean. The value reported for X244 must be 0.21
